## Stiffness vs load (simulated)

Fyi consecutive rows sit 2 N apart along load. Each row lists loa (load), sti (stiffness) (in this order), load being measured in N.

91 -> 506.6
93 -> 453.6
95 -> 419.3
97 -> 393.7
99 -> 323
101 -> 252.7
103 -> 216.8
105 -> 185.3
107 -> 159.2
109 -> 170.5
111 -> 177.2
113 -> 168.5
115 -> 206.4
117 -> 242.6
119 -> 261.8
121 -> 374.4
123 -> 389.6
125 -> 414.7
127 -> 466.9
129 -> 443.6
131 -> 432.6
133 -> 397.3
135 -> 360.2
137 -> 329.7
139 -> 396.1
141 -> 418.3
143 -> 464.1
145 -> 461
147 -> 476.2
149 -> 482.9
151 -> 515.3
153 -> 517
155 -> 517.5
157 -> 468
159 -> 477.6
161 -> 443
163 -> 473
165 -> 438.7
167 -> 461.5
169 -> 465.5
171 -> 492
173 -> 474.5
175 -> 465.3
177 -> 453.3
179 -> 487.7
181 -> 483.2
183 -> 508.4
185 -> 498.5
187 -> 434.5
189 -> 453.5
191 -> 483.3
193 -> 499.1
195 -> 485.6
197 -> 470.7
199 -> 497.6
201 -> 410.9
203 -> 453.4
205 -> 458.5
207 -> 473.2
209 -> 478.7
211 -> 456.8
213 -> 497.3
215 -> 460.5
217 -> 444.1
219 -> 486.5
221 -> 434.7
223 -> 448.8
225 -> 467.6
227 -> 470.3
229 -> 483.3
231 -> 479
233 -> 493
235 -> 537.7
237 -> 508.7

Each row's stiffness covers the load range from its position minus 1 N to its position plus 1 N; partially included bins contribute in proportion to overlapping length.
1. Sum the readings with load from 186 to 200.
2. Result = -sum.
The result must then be -3324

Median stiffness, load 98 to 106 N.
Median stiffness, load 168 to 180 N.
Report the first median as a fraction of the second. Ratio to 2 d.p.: 0.50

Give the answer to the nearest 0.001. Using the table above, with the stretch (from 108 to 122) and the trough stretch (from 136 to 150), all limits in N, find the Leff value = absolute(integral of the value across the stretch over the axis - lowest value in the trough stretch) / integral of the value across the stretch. 0.897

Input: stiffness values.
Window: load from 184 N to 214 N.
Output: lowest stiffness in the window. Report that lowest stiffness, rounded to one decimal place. 410.9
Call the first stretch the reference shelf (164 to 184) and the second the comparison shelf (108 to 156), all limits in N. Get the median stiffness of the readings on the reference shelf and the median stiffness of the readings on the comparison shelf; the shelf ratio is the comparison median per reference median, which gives 0.86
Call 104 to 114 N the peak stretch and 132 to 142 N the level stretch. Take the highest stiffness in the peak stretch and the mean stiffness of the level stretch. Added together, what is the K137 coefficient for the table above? 566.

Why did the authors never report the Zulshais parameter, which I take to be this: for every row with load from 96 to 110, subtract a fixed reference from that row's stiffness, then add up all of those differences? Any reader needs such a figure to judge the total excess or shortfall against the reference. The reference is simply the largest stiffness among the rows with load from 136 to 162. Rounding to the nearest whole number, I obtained -1921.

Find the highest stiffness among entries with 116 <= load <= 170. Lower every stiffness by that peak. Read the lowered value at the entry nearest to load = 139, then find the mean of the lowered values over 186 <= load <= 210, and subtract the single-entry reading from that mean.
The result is 70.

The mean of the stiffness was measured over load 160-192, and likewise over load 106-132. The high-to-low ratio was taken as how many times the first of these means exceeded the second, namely 1.56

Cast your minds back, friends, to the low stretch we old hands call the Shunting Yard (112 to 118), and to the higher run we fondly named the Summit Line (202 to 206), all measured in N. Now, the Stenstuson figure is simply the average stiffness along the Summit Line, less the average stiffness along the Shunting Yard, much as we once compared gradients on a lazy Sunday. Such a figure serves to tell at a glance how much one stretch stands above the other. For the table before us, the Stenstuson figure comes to 250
